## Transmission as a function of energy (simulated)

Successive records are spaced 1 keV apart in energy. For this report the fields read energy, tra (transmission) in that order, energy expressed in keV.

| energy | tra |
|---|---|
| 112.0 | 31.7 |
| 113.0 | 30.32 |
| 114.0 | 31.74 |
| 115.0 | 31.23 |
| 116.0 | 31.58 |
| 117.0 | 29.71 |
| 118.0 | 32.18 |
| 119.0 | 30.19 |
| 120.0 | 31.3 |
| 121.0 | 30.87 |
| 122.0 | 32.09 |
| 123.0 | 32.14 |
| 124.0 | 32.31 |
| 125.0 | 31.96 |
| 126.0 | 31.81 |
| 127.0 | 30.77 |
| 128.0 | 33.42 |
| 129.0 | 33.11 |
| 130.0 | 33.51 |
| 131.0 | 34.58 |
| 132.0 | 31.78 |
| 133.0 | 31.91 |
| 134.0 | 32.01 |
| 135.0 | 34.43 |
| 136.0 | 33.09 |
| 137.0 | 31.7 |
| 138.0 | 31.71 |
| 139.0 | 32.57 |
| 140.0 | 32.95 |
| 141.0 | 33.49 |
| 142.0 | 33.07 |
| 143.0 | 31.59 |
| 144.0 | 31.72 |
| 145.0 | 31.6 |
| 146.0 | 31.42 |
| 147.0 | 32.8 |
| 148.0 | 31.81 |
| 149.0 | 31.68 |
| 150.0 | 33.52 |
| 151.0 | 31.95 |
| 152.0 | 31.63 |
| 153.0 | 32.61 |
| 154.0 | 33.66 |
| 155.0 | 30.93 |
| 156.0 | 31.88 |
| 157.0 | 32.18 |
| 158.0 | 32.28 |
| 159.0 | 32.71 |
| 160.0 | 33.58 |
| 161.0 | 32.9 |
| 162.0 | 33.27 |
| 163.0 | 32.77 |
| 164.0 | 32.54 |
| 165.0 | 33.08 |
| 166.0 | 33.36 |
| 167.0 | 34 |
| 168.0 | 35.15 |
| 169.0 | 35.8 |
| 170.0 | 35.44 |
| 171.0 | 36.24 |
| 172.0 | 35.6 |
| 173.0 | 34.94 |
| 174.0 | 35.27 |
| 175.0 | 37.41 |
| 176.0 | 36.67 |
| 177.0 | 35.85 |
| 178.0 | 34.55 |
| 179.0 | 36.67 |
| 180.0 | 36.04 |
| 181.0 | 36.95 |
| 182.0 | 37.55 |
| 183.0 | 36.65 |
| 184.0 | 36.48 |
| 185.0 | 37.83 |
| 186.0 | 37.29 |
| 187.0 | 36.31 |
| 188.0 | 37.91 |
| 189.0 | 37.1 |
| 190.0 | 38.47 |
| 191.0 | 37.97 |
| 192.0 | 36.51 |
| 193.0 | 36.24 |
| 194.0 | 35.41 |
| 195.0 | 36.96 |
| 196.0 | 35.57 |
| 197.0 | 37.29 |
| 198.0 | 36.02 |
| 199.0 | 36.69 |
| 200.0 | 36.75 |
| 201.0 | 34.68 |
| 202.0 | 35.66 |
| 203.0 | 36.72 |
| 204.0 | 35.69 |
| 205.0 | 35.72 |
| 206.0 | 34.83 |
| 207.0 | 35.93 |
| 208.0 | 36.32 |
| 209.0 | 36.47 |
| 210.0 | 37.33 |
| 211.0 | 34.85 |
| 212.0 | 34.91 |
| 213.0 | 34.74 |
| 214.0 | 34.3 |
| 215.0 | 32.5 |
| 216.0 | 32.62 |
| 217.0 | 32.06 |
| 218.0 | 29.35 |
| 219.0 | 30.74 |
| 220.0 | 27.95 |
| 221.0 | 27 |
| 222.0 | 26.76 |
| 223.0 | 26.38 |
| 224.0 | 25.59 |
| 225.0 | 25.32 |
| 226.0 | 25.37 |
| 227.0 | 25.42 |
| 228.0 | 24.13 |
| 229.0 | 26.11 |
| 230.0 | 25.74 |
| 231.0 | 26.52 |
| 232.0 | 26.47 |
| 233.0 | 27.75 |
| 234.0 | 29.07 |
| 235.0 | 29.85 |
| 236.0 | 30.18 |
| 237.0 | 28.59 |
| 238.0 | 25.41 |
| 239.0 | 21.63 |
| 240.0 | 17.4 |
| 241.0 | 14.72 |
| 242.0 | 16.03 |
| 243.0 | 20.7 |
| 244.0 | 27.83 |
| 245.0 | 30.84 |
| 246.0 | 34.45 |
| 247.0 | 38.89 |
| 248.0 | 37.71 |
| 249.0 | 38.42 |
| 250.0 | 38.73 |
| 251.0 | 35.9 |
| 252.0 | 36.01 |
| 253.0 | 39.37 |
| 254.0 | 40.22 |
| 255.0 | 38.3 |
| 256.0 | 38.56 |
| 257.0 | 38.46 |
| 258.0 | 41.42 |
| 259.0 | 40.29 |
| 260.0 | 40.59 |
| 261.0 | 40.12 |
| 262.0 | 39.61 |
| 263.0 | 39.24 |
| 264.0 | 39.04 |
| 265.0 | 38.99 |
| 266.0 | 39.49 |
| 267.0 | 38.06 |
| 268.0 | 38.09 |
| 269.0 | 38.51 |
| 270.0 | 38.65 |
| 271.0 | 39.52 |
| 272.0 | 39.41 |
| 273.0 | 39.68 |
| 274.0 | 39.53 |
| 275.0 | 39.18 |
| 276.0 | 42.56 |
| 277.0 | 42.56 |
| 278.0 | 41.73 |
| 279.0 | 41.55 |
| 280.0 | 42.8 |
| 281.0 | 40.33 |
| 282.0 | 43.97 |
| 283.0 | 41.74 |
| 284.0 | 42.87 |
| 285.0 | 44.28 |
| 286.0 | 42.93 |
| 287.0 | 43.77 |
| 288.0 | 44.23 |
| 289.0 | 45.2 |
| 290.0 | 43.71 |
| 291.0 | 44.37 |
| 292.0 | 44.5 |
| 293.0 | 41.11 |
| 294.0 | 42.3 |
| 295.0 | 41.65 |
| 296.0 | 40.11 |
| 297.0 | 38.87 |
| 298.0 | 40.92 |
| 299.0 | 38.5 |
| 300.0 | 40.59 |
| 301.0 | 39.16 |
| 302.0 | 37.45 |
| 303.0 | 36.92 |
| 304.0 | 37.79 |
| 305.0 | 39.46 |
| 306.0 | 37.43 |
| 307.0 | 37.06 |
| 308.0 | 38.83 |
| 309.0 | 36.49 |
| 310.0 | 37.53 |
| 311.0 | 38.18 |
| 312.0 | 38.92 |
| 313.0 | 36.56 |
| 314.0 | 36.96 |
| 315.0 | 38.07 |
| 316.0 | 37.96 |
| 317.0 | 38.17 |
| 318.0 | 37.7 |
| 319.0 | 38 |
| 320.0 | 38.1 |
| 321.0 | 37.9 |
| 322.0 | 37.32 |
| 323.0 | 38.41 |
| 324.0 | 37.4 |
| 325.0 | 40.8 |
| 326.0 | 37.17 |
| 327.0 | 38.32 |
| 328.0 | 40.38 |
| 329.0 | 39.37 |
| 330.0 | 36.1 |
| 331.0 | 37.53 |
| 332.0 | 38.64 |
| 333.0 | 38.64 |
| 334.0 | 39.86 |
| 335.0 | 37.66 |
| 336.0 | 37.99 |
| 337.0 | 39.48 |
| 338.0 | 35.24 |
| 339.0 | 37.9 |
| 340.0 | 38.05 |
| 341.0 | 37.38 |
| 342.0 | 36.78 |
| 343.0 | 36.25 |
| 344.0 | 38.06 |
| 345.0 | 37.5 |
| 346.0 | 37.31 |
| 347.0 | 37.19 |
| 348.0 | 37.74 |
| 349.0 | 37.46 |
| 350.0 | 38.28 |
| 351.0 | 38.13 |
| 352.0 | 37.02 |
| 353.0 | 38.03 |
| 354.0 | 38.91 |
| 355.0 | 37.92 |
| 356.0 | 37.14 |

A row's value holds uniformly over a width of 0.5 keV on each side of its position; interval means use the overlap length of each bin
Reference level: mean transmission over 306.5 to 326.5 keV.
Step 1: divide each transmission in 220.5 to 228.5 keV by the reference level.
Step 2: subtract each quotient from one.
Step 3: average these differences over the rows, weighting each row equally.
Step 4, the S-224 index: 0.32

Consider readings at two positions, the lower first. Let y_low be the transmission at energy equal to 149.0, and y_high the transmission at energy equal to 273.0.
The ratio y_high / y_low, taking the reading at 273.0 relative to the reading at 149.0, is 1.25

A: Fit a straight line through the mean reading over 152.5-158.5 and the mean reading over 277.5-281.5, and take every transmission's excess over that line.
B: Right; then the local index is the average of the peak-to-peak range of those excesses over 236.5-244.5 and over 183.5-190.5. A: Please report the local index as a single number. 8.1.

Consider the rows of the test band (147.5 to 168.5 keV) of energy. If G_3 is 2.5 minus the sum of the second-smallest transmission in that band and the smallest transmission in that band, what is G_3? -60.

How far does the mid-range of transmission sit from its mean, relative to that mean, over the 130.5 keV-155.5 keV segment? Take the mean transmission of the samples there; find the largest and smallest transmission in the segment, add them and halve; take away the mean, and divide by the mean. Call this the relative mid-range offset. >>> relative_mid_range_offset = 0.011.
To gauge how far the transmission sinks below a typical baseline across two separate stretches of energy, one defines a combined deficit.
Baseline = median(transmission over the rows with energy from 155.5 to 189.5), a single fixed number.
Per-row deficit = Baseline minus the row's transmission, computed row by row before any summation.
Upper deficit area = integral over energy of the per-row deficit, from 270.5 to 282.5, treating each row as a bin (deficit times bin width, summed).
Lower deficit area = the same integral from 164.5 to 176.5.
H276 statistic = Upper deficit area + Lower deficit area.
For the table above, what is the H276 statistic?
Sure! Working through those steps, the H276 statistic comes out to -63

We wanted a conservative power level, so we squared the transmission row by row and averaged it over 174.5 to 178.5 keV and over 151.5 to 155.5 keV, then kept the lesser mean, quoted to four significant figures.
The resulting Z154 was 1038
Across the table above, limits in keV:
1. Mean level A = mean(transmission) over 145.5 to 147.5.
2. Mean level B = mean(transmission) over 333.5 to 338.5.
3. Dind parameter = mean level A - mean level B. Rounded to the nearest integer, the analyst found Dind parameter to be -6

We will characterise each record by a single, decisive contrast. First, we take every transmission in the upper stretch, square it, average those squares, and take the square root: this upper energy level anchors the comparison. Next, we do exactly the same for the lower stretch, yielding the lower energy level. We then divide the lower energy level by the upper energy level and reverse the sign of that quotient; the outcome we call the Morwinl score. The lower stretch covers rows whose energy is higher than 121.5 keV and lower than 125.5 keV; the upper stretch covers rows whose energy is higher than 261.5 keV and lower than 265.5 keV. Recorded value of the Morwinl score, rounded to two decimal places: -0.82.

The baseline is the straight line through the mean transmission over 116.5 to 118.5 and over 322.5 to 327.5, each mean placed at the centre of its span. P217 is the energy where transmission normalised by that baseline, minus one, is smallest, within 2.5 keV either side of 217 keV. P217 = 218.0 keV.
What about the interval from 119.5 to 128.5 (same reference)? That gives 127.0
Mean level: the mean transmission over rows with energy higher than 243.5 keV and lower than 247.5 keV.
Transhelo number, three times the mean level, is 99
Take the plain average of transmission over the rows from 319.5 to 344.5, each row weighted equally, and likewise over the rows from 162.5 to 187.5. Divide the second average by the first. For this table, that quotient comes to 0.94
